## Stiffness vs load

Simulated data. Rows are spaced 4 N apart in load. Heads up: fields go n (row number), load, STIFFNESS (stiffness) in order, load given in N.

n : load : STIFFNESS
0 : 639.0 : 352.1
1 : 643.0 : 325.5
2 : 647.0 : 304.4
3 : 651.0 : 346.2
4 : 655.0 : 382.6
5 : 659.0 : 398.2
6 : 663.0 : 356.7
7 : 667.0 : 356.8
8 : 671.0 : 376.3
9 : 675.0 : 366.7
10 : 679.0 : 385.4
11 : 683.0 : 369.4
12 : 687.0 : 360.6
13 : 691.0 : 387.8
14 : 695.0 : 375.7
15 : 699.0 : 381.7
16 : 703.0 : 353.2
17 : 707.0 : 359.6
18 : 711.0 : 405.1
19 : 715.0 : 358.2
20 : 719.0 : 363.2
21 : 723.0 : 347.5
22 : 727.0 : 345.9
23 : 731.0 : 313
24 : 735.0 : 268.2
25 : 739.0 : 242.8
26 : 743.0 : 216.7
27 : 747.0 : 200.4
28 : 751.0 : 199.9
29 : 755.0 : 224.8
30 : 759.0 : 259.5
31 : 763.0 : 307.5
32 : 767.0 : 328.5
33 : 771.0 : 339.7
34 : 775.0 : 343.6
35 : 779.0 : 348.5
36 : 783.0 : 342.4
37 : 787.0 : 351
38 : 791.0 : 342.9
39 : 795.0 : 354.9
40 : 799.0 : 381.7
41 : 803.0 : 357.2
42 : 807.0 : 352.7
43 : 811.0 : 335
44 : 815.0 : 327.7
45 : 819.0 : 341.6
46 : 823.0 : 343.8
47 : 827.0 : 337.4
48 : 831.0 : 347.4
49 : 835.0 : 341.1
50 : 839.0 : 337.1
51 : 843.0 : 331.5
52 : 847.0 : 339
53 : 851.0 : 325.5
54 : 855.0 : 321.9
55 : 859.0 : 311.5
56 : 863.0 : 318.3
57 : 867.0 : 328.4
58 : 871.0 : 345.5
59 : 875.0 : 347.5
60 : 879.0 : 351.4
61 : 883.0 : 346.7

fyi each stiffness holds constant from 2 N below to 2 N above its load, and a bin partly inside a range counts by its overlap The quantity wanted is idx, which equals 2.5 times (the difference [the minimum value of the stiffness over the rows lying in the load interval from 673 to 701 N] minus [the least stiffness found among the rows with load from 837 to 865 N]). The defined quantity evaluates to 123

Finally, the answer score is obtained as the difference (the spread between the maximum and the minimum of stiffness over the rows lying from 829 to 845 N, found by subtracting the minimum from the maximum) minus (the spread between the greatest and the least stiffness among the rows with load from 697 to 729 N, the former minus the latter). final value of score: -43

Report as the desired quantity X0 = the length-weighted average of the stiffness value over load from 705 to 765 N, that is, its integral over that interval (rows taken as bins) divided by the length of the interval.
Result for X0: 294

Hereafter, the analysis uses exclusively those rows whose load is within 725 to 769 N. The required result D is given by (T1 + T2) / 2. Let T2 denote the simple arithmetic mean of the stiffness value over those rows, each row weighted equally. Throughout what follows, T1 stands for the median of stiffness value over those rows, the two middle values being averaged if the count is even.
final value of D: 262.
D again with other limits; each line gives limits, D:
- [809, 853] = 337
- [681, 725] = 366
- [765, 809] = 349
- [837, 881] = 332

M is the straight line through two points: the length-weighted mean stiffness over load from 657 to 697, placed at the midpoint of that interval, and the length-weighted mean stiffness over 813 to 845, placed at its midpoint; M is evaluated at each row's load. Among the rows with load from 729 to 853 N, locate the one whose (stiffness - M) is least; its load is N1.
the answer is 747.0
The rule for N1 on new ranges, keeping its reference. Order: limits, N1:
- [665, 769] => 747.0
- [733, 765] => 747.0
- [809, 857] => 815.0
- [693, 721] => 703.0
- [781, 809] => 783.0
